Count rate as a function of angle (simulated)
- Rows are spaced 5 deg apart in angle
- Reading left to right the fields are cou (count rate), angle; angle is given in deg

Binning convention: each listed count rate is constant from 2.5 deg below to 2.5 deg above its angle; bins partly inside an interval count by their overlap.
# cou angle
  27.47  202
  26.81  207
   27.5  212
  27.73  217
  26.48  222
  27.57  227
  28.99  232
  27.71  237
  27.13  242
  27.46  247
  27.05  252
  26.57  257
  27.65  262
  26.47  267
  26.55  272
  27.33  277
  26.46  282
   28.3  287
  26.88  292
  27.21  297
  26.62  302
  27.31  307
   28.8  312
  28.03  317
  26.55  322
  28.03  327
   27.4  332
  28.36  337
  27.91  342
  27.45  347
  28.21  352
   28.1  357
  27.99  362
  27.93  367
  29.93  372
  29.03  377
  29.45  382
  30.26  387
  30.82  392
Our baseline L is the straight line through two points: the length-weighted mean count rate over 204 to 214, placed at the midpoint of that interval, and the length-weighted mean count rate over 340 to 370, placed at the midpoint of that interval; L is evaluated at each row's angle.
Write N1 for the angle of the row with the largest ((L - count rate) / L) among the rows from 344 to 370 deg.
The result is 347 deg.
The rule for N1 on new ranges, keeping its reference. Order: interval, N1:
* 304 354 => 322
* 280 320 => 282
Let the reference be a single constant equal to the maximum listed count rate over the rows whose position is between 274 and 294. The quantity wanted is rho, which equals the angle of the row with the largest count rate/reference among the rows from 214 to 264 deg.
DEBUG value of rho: 232 deg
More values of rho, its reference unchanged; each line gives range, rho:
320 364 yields 337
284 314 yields 312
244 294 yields 287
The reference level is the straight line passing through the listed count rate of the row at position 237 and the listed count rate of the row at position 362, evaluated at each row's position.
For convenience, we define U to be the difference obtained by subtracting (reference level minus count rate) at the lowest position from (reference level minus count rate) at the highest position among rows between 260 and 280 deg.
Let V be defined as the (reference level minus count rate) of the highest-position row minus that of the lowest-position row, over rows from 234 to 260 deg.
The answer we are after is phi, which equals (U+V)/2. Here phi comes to 0.8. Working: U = 0.4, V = 1.18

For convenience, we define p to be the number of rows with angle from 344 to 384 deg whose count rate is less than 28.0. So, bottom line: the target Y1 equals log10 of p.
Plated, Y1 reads 0.48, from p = 3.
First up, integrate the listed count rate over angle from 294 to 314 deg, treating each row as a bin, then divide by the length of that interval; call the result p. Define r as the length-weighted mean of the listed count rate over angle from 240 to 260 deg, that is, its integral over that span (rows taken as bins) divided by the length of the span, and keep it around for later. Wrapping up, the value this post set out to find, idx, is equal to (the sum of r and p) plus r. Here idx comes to 81.6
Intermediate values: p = 27.44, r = 27.1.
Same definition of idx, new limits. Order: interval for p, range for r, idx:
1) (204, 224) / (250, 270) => 81.0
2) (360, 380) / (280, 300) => 83.2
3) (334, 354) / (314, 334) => 83.0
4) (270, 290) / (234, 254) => 81.9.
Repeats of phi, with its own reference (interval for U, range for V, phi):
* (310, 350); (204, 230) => 0.4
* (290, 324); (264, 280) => -0.2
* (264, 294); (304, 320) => -0.5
